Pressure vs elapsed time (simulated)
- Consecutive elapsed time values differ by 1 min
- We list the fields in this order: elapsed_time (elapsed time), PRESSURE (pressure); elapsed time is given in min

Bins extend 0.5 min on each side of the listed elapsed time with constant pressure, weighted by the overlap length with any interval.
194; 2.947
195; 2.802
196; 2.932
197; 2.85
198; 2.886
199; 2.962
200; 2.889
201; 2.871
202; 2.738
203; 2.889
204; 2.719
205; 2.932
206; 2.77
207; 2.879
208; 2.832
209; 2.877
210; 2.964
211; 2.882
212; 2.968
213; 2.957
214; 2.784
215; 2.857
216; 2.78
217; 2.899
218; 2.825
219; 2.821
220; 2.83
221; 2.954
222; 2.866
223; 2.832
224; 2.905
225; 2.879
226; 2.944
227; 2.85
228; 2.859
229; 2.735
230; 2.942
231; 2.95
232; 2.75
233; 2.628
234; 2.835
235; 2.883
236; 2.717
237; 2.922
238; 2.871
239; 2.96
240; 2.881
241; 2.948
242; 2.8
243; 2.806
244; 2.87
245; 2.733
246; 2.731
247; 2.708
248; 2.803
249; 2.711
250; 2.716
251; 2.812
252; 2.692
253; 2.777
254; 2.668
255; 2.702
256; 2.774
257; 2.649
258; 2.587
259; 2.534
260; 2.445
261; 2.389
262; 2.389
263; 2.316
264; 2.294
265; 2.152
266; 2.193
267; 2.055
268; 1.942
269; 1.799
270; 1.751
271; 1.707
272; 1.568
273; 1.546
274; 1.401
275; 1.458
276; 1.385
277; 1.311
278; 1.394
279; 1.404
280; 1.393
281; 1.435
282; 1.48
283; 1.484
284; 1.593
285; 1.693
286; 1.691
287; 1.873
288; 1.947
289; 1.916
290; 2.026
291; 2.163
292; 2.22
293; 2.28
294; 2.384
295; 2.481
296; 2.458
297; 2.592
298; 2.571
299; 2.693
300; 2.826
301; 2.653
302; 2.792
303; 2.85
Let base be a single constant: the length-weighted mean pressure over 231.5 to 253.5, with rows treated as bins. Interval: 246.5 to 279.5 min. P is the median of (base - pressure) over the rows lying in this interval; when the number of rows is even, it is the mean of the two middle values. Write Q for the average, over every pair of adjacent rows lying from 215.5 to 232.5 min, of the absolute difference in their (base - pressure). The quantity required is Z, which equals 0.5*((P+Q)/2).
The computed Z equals 0.14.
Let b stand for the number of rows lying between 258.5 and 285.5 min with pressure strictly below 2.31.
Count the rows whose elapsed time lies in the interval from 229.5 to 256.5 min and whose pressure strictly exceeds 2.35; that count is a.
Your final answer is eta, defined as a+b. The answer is 49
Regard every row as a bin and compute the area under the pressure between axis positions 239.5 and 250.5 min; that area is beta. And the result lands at 30.7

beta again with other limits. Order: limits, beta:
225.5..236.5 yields 31.1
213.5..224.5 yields 31.4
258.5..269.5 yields 24.5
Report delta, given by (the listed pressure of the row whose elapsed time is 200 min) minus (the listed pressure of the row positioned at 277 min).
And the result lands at 1.6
